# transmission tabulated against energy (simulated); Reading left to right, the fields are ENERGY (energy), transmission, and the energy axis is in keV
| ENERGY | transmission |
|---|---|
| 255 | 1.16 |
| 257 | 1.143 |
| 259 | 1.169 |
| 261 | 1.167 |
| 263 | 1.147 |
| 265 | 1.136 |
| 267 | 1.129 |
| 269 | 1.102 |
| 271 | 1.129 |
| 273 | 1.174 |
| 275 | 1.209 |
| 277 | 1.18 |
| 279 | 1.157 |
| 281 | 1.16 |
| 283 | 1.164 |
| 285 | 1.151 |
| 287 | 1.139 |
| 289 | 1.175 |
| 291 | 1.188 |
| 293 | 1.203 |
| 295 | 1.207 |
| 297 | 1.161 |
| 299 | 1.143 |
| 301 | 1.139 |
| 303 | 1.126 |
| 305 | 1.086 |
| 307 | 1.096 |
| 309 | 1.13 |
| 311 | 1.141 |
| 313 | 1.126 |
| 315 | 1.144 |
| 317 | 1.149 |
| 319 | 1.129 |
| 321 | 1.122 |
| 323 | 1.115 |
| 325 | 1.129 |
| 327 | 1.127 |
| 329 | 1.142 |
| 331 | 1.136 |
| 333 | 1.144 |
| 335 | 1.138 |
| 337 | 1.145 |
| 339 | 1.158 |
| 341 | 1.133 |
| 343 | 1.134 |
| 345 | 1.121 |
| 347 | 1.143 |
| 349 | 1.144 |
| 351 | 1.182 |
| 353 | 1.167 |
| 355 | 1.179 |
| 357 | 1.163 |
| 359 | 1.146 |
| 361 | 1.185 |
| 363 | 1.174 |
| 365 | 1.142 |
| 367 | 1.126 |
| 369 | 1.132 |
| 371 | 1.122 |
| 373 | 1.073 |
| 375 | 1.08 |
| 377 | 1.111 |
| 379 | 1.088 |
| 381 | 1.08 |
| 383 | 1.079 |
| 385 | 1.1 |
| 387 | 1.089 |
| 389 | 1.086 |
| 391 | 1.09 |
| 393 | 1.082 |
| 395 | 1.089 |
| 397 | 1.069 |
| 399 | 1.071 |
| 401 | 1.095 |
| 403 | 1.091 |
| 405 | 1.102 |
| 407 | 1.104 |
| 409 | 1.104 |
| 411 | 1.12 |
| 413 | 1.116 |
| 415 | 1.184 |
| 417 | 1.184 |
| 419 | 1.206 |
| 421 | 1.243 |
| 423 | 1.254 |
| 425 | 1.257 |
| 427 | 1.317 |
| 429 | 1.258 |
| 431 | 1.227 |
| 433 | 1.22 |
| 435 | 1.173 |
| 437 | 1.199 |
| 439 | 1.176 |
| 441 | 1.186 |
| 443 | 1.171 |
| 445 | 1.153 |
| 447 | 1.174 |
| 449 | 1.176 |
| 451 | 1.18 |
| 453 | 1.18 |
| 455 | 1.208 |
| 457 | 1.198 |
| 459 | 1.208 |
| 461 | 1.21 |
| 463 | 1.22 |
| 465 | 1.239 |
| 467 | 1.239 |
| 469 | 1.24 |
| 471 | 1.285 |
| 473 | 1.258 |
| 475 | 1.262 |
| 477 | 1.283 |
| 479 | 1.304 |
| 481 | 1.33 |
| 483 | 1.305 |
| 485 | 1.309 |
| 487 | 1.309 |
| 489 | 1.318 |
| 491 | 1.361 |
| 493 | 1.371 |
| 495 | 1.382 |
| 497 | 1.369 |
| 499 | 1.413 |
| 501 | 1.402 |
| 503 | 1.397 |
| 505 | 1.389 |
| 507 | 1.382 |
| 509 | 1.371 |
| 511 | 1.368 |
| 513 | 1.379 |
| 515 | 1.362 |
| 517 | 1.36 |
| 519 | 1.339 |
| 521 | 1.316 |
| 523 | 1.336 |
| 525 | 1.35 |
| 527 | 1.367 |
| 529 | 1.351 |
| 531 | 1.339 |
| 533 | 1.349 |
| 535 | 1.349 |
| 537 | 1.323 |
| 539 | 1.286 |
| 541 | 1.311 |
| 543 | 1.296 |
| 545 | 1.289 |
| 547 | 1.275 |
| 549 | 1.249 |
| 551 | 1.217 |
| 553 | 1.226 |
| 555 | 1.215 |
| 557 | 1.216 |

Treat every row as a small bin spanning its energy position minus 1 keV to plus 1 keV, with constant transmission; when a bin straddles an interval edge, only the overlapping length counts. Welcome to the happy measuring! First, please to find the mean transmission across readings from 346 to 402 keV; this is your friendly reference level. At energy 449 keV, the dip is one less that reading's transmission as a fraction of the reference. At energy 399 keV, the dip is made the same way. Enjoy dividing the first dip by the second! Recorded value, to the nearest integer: -1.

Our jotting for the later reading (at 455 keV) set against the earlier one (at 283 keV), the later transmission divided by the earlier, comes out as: 1.04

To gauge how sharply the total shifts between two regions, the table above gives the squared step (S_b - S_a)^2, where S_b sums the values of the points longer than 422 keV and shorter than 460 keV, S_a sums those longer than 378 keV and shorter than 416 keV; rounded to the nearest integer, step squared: 4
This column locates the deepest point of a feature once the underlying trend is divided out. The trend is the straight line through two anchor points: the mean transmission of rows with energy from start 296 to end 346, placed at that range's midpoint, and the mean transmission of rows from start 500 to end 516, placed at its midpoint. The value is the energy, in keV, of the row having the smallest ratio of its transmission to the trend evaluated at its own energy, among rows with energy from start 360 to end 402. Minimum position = 399 keV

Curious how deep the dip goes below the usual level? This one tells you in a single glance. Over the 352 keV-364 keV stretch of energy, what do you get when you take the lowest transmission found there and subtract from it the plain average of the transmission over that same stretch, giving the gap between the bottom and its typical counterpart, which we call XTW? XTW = -0.023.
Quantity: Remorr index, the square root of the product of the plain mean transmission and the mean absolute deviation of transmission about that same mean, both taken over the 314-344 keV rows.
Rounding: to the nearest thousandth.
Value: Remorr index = 0.100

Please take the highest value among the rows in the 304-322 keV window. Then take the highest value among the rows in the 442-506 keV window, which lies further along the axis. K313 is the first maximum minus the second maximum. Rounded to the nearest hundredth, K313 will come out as -0.26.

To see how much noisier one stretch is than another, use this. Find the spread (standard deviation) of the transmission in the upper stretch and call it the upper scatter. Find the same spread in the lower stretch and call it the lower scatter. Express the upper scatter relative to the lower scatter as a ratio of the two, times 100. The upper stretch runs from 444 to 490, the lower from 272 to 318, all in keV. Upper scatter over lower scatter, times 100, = 171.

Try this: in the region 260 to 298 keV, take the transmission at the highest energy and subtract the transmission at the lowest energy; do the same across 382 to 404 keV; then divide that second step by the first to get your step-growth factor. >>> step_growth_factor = -2.0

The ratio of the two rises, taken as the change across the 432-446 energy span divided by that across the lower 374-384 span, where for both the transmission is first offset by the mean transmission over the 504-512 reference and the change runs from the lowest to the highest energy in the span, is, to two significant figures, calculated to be 67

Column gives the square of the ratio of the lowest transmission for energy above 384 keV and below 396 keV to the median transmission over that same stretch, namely 0.987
